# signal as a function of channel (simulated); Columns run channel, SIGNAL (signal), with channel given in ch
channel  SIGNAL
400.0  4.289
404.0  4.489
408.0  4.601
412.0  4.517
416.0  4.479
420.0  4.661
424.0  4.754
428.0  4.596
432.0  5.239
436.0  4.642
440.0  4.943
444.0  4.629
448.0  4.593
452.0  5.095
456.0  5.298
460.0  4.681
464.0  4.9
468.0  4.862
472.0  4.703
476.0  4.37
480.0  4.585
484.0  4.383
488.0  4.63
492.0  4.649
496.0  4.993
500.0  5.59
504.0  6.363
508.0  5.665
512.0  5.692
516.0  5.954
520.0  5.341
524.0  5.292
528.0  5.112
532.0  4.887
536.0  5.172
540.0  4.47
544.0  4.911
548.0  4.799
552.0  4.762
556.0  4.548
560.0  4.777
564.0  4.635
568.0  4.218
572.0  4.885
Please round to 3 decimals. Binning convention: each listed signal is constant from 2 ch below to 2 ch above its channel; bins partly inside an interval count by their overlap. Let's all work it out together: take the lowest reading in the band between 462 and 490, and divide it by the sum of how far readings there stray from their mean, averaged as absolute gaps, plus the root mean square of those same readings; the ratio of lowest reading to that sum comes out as 0.911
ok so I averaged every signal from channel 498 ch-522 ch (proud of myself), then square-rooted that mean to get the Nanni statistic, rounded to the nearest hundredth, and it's 2.40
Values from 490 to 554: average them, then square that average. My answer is 27.3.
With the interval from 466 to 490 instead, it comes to 21.1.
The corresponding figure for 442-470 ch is 23.7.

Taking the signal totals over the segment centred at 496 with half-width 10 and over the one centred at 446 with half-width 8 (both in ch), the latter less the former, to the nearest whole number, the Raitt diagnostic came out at -7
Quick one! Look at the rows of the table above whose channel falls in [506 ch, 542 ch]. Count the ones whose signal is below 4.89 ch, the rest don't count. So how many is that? 2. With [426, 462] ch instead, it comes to 5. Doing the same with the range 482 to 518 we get 3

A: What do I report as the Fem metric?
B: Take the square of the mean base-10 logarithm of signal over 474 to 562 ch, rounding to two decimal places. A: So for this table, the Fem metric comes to 0.49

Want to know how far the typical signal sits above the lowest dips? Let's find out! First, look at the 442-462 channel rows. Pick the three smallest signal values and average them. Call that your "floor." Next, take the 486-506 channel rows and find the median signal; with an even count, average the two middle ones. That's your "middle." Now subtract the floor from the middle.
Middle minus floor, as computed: 0.36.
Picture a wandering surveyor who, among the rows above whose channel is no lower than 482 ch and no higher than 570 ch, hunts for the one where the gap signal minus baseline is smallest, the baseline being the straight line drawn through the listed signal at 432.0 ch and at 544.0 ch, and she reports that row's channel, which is 484.0 ch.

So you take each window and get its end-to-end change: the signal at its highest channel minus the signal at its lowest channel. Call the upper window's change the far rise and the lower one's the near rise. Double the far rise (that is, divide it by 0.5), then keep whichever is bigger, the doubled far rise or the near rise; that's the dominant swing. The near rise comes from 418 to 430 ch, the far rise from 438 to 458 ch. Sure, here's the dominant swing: 0.7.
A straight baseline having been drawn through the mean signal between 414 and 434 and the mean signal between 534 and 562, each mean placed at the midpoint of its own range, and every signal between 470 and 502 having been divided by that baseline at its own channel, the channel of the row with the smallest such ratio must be 476.0 ch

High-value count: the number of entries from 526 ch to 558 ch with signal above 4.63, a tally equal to 6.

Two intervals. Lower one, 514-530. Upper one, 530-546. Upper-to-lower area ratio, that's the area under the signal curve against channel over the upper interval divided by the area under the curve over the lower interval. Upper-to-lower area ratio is 0.90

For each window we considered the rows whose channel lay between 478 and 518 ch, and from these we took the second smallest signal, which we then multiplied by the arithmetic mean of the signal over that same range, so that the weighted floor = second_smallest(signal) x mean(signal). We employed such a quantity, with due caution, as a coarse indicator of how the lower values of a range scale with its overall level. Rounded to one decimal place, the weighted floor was 24.1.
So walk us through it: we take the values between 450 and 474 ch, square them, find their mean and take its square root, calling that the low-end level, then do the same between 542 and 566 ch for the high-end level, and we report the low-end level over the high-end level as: 1.04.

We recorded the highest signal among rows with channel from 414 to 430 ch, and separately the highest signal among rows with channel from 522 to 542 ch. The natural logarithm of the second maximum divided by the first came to 0.107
